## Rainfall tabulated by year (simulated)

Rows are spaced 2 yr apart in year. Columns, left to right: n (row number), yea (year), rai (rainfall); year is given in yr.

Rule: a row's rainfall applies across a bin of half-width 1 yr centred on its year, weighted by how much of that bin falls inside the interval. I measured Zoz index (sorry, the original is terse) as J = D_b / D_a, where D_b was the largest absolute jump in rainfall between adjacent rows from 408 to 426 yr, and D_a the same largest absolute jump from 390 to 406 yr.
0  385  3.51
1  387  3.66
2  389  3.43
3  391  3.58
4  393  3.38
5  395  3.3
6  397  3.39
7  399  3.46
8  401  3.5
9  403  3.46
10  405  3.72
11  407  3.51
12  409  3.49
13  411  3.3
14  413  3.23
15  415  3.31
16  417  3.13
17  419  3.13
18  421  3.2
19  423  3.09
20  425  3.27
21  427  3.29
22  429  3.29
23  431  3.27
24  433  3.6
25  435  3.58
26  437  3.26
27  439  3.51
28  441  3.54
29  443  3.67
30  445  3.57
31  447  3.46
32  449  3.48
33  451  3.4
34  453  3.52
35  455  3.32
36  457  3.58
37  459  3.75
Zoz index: 0.73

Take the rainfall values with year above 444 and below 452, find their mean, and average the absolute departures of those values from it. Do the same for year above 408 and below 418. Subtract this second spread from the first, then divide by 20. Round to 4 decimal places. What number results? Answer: -0.0021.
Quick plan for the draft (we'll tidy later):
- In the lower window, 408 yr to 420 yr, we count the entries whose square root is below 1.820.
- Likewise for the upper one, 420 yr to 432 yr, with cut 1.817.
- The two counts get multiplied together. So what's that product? 30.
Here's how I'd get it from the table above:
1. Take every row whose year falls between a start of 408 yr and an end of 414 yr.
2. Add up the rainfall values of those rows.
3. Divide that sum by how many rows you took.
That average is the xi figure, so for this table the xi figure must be 3.34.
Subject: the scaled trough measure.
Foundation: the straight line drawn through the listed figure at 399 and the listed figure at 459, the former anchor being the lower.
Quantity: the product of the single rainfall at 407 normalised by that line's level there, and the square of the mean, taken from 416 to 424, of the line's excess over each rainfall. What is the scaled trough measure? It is 0.18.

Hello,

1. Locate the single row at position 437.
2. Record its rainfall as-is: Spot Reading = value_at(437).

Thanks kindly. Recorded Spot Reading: 3.26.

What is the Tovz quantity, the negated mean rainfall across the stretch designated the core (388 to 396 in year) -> -3.42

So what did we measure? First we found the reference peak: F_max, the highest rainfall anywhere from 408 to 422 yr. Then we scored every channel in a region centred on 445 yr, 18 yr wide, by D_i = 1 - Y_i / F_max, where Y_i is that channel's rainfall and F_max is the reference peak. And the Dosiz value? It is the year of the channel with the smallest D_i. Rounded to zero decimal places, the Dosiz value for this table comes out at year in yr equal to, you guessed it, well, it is 443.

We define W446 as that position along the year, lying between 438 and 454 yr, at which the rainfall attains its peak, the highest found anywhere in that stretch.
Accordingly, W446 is 443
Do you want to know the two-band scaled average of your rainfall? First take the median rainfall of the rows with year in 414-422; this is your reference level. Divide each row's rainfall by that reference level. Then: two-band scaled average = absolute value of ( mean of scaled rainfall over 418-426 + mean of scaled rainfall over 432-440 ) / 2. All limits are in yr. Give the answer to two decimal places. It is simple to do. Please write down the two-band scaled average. 1.05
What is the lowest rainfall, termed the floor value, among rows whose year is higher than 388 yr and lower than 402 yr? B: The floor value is 3.3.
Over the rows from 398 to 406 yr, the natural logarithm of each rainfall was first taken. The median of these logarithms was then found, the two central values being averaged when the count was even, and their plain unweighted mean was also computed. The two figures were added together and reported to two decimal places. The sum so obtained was 2.51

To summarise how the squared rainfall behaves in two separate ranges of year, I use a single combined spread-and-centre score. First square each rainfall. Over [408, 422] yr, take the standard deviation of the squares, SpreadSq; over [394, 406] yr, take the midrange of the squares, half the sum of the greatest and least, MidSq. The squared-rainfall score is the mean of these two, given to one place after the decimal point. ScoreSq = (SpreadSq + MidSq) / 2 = 6.6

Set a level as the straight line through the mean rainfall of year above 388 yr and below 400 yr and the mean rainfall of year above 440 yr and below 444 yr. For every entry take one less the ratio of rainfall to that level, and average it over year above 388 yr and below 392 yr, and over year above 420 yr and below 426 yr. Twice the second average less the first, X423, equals 0.22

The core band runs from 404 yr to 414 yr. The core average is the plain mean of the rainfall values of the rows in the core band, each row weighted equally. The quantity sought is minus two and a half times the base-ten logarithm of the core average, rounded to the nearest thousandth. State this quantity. -1.345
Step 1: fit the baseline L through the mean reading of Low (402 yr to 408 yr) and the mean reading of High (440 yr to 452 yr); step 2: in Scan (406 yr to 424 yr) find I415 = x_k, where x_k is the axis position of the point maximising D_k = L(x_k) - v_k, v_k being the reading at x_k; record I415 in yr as 423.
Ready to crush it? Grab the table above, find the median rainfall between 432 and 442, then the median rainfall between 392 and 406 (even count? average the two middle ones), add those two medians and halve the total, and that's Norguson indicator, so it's 3.50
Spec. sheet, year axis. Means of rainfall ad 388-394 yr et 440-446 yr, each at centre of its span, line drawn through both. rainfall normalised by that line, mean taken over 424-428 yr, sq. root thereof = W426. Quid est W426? 0.96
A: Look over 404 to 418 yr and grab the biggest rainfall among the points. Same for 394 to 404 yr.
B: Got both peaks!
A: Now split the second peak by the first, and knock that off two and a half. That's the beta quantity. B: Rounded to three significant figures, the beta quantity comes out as 1.56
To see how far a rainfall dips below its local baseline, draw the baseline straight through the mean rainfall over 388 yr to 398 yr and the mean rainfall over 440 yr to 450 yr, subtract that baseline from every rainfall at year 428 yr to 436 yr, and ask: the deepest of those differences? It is -0.24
